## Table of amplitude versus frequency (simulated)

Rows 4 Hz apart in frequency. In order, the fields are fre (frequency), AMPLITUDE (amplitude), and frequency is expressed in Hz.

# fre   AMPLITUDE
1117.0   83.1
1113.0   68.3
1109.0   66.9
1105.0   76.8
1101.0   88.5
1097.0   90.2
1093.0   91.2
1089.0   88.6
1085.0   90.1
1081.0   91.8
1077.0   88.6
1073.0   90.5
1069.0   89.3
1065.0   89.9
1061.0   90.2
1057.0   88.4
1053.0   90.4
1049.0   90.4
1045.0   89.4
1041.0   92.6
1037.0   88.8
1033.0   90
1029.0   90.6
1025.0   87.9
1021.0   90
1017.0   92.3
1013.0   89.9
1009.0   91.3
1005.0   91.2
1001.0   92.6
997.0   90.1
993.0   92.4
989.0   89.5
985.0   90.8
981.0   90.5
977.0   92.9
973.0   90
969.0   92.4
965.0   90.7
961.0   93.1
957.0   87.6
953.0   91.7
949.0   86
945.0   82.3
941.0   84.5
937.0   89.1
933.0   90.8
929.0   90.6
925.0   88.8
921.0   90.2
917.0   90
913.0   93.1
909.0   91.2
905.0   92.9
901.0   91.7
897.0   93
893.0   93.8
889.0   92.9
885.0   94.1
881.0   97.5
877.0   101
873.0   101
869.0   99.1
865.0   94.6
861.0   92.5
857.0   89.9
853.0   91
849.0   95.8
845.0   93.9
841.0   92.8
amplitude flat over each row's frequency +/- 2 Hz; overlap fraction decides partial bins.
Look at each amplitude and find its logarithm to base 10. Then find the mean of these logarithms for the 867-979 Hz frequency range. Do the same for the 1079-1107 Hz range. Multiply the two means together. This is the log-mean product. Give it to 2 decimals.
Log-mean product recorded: 3.82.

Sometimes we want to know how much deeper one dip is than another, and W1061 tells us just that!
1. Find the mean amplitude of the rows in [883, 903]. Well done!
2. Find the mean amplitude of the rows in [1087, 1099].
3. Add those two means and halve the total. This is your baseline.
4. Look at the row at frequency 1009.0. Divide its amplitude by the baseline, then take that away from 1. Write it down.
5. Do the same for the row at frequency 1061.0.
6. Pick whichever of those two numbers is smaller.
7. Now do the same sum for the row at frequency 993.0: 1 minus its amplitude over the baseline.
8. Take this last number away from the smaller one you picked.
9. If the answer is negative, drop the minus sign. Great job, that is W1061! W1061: 0.012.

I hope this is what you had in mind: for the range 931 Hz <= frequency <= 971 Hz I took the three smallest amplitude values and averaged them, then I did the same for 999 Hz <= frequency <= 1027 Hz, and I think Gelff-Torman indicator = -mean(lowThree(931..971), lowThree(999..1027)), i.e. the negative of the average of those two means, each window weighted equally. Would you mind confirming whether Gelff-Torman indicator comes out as -86.8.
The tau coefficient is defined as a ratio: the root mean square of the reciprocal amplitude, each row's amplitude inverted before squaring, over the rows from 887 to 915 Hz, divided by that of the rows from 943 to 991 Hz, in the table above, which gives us 0.967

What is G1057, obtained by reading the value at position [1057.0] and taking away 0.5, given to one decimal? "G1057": 87.9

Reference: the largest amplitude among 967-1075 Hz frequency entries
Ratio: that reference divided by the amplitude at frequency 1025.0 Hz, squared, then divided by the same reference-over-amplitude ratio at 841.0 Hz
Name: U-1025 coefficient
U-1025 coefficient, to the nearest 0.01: 1.12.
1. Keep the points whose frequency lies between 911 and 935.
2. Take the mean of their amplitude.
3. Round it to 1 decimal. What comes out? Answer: 90.6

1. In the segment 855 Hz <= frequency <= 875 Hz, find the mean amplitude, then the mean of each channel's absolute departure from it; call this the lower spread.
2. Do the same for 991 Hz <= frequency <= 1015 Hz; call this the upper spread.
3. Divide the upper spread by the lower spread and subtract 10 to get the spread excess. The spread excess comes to -9.8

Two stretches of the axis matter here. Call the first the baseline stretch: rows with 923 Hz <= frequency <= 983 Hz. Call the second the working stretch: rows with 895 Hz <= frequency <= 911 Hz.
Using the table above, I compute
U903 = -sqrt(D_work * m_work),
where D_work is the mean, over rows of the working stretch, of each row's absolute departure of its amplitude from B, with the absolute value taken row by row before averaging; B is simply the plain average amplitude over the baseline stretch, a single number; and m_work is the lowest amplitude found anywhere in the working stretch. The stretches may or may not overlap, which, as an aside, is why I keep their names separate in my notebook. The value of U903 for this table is -16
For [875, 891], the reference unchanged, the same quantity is -25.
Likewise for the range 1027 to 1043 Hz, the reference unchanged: -11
